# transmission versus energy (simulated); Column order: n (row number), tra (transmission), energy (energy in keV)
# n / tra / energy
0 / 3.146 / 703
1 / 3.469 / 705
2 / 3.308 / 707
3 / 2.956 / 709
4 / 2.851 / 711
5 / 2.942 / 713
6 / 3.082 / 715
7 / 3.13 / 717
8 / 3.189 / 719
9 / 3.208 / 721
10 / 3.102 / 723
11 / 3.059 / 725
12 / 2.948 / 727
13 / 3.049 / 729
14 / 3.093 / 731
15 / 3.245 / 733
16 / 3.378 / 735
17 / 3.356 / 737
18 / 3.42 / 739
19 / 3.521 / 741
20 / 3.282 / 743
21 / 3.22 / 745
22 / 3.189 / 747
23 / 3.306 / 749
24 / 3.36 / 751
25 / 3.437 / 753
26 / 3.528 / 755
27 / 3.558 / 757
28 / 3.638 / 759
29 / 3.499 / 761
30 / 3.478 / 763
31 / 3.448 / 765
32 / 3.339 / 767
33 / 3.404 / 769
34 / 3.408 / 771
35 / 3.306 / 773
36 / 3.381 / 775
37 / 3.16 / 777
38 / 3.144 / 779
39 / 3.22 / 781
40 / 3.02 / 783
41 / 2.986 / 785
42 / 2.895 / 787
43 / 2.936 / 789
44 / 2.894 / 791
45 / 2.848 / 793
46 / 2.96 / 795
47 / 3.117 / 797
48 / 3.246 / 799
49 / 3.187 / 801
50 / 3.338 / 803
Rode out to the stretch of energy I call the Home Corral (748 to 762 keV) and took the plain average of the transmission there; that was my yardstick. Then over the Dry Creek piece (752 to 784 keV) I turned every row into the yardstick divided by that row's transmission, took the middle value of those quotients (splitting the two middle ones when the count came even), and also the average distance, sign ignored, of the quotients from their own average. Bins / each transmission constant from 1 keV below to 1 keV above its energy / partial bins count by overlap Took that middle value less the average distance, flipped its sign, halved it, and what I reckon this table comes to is -0.49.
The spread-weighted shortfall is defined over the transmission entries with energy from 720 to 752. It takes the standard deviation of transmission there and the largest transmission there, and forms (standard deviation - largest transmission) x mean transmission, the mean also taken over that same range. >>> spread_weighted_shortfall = -10.9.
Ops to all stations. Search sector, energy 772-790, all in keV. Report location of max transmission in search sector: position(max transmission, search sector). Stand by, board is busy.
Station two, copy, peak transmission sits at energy 775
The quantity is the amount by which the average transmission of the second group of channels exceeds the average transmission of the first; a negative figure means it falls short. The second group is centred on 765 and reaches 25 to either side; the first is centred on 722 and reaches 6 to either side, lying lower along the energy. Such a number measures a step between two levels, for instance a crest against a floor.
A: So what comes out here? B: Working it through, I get 0.20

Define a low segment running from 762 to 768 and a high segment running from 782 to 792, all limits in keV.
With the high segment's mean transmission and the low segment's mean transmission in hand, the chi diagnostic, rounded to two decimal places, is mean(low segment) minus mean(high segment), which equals 0.48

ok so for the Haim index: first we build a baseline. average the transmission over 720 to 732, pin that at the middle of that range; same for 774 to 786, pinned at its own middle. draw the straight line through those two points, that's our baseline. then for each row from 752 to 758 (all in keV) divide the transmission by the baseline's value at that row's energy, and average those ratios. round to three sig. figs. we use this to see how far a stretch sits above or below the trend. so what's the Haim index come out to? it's 1.13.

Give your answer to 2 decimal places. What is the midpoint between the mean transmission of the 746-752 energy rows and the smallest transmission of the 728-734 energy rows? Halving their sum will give 3.17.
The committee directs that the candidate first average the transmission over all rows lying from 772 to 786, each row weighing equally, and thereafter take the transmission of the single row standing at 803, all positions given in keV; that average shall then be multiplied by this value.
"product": 10.6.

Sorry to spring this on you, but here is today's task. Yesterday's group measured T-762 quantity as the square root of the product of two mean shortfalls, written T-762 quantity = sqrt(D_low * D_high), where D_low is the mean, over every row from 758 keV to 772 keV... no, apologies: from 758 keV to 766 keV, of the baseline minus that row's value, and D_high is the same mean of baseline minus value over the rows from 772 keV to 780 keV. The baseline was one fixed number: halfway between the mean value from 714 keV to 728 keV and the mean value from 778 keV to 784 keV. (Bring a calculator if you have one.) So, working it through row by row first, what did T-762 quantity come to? 0.23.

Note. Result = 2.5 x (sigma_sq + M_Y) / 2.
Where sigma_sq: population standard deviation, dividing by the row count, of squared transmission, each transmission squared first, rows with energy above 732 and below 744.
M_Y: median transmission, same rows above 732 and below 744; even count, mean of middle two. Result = 4.97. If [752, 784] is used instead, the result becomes 5.60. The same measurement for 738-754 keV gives 5.06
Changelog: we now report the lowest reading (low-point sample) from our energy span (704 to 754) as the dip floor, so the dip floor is 2.851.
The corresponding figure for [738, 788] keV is 2.895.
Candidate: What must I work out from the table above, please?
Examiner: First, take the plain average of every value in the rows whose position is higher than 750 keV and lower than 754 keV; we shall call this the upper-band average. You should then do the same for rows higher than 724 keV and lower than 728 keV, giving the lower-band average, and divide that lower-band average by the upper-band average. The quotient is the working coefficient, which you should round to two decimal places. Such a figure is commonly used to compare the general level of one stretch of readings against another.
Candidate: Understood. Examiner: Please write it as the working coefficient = 0.88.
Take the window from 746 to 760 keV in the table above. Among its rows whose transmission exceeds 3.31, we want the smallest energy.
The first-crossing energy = 751 keV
